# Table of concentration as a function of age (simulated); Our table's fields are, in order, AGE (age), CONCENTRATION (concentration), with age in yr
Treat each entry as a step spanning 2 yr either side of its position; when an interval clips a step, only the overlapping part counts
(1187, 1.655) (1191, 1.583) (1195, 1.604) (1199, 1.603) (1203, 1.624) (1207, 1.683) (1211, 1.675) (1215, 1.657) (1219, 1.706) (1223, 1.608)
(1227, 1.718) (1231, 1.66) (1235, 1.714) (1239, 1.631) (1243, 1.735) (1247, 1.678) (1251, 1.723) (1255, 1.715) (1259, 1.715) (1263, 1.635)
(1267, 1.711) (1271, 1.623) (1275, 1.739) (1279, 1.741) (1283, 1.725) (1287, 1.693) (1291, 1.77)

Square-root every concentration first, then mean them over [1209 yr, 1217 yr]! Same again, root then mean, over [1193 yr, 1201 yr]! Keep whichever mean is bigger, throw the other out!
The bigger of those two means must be 1.29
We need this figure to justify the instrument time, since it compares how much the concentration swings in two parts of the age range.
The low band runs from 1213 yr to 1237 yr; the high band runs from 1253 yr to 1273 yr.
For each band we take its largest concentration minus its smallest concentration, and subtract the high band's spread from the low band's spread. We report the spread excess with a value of 0.02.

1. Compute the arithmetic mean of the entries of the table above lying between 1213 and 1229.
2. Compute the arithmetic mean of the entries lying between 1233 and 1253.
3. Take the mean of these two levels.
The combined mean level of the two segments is 1.684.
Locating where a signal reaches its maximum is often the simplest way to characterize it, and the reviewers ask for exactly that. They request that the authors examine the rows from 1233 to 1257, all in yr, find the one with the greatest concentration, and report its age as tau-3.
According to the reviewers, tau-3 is 1243 yr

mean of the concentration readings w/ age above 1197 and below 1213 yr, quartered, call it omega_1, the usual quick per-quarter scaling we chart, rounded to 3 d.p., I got 0.412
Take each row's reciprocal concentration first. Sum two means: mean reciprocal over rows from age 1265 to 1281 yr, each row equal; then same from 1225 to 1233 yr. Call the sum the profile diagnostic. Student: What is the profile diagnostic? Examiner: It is 1.180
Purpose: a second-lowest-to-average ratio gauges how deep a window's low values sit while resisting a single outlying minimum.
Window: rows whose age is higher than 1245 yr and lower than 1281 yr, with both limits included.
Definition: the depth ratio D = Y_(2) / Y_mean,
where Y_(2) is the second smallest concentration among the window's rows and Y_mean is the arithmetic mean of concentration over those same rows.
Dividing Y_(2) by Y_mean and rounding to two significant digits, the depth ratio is 0.96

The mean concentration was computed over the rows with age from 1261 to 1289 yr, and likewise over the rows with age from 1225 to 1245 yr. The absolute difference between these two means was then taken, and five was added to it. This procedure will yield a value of 5.00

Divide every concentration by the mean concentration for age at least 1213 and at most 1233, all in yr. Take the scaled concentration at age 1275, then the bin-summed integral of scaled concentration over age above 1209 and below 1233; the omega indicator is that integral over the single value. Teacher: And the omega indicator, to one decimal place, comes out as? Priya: 23.1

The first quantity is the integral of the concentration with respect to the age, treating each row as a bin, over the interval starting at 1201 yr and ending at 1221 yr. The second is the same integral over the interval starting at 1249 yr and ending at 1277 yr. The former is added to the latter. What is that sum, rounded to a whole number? 81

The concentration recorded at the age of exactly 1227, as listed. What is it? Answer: 1.718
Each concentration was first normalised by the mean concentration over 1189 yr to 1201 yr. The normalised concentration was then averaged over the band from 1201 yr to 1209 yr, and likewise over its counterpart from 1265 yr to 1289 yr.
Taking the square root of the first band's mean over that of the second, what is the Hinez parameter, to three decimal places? 0.985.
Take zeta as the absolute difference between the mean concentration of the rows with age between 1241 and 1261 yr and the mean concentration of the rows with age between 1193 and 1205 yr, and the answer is 0.10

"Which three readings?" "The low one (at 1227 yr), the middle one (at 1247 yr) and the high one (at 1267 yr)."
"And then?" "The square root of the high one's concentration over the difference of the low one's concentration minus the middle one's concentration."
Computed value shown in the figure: 6.5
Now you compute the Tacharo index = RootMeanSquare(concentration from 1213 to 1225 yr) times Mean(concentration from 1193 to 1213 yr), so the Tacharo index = 2.71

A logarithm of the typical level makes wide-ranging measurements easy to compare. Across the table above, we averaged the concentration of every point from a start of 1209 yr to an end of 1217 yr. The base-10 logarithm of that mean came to 0.222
